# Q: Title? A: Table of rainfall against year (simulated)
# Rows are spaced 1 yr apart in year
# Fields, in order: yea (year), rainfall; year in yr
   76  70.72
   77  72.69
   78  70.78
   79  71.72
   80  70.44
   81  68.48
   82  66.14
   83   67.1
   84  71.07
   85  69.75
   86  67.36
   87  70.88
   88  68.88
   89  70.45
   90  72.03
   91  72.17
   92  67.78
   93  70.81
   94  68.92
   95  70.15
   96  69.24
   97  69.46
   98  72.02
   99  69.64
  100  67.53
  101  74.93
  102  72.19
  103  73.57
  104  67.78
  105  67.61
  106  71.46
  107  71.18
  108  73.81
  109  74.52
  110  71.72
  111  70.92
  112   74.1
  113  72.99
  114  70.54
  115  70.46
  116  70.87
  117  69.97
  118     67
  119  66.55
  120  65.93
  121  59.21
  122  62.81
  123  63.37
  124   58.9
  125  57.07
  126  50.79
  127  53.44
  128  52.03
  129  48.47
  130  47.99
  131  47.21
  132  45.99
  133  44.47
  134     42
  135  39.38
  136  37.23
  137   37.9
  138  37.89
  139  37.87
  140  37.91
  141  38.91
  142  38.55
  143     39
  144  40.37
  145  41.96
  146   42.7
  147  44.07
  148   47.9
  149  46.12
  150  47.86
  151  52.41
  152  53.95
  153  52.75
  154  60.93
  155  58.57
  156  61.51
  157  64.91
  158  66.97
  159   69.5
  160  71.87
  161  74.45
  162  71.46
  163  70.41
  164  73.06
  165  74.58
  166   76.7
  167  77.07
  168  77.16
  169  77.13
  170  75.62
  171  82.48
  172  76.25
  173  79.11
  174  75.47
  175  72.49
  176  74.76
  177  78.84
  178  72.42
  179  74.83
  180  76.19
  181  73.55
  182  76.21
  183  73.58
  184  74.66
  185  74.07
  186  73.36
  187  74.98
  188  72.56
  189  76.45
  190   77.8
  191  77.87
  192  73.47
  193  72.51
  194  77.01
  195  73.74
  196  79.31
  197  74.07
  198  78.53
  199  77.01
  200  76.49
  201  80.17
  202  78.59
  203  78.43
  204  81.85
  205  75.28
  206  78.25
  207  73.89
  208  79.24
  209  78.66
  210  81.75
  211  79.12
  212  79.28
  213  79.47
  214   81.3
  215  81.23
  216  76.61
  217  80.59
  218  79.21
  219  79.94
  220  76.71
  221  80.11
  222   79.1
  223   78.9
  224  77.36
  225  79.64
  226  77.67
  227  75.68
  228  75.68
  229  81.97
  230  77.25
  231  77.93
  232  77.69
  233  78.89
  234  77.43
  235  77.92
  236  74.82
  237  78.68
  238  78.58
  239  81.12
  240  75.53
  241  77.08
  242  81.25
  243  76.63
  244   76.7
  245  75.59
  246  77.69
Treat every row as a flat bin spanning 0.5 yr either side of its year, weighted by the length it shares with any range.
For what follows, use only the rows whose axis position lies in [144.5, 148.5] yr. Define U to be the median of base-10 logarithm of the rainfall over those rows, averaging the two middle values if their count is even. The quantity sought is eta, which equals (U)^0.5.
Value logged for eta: 1.28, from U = 1.64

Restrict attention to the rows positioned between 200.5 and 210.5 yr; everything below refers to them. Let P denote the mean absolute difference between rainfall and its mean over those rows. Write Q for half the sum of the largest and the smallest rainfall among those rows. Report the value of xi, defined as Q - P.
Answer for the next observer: 76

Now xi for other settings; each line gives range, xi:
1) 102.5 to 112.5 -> 69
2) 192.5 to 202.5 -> 74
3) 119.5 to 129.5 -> 52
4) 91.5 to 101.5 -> 70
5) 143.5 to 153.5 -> 43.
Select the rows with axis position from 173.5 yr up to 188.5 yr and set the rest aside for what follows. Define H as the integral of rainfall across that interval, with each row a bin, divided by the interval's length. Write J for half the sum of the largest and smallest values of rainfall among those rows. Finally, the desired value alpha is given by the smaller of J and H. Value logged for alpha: 75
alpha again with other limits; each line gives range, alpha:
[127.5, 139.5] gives 43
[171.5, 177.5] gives 76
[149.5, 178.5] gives 65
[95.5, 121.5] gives 67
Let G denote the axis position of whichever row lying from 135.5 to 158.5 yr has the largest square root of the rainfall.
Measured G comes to 158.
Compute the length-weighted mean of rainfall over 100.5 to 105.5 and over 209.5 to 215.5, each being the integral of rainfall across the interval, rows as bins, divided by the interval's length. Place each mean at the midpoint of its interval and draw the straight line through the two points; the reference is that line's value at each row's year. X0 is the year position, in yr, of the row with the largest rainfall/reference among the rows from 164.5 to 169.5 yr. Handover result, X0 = 168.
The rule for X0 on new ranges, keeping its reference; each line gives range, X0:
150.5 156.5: 156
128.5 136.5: 129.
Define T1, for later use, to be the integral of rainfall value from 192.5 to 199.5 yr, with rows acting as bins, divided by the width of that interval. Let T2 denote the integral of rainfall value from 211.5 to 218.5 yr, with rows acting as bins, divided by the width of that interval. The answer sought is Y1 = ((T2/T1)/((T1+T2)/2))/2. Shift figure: 0.0067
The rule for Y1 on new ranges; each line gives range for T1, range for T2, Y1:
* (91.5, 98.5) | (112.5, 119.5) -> 0.0072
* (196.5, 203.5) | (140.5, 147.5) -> 0.0044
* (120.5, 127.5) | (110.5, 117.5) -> 0.0095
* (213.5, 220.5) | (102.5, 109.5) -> 0.0060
